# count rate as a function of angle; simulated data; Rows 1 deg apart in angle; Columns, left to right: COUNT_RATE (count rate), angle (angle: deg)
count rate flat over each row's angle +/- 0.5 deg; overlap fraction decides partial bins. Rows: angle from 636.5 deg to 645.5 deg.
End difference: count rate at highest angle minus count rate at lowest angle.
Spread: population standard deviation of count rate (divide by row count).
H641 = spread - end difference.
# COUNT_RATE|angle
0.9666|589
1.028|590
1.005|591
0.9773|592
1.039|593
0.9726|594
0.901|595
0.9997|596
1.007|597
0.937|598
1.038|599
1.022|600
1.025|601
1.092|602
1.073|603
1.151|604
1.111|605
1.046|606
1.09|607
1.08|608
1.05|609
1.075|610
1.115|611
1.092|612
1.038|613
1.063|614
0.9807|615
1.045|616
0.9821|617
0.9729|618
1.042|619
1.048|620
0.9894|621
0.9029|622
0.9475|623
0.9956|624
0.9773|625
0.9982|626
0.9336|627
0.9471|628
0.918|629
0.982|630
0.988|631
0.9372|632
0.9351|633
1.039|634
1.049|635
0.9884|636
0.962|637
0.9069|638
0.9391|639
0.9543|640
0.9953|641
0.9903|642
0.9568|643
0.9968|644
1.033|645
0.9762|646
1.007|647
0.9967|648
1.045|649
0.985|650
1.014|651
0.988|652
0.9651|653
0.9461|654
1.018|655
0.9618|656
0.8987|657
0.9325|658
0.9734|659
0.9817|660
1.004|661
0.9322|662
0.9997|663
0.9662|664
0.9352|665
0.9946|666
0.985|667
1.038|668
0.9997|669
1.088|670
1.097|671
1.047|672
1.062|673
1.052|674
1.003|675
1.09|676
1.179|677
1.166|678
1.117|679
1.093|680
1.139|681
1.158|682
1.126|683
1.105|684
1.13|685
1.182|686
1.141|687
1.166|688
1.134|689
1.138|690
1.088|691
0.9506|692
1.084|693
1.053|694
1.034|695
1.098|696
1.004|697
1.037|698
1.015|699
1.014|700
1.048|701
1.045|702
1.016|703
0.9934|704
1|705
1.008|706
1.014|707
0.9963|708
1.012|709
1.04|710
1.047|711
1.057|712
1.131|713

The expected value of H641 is -0.04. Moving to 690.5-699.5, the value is 0.12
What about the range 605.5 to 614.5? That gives 0.01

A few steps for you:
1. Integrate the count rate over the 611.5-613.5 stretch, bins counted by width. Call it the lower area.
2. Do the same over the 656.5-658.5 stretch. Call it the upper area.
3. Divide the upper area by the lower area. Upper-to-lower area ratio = 0.86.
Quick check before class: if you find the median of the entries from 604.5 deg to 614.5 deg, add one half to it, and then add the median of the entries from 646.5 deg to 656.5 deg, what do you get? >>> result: 2.57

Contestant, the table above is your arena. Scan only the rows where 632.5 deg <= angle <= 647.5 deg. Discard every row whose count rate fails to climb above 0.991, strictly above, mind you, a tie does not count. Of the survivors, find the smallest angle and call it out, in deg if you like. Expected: 634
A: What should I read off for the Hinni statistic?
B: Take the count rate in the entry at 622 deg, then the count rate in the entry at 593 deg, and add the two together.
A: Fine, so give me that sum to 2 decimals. 1.94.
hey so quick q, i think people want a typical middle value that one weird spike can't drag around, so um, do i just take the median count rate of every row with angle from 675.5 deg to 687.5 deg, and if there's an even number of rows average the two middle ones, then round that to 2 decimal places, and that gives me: 1.13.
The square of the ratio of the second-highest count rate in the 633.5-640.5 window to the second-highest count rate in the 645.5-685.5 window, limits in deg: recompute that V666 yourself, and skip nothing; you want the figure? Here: 0.79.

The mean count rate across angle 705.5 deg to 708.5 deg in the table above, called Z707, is 1.01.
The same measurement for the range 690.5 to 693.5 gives 1.04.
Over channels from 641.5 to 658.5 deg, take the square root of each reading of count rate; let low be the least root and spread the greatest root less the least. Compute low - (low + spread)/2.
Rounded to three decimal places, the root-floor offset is 0.437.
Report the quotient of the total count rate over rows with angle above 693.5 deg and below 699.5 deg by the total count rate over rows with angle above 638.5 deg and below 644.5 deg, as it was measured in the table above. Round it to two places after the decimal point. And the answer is 1.07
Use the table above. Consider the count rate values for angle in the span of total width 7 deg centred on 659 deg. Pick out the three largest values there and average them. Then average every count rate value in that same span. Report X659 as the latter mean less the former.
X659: -0.031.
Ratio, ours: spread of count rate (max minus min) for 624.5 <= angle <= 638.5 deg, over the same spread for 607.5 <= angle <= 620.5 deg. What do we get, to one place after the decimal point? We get 1.0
